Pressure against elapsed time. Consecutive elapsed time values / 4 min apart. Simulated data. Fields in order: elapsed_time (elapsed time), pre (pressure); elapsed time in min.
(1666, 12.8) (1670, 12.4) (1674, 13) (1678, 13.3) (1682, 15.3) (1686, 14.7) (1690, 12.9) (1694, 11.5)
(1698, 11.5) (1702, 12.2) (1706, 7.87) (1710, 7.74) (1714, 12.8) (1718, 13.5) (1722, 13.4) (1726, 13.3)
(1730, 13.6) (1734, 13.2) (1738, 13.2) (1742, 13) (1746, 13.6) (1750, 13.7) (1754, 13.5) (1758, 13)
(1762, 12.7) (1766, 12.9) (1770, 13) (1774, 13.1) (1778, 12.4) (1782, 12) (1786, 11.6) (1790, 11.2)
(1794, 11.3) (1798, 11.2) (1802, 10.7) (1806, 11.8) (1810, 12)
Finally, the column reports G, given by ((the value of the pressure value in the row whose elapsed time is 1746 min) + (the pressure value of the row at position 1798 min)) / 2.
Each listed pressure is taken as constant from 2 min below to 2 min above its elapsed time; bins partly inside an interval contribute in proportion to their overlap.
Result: 12.4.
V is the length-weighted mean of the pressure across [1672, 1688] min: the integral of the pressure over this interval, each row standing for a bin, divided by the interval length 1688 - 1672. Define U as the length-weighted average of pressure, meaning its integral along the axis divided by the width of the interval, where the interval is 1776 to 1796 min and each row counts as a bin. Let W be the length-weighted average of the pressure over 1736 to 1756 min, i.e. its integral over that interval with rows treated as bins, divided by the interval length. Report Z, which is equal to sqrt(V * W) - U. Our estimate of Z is 2.0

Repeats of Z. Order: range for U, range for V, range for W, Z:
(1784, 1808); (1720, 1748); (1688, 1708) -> 0.9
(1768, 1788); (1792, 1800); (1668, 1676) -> -0.5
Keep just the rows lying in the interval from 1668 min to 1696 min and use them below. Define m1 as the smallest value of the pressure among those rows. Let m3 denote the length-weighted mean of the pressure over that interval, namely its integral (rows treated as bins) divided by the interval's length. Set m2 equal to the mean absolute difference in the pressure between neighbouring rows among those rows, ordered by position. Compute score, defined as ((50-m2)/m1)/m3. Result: 0.32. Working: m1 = 11.5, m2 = 1.1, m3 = 13.3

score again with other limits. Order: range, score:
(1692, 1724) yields 0.55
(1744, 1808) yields 0.38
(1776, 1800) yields 0.38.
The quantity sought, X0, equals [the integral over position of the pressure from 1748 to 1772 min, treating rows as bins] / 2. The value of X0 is 158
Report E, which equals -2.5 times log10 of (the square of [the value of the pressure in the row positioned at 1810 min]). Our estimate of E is -5.40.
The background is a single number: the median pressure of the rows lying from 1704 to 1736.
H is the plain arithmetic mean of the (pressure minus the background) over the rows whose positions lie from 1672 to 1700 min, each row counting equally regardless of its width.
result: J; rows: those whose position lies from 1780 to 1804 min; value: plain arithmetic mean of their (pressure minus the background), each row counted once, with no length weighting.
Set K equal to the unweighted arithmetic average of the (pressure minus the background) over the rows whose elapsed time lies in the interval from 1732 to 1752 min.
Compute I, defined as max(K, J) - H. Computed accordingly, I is 0.2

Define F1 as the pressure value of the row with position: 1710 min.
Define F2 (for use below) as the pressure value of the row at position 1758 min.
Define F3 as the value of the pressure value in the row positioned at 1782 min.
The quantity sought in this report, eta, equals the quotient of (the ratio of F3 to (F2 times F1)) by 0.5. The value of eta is 0.24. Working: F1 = 7.74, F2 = 13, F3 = 12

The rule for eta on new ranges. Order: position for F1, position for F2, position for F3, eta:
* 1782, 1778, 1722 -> 0.18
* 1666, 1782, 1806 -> 0.15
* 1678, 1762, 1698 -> 0.14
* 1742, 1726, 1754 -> 0.16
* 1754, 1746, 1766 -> 0.14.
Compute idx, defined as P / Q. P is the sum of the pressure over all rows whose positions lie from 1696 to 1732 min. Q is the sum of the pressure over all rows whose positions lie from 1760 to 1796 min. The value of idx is 0.96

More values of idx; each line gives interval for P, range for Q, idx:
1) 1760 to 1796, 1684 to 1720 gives 1.05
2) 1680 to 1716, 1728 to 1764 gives 0.89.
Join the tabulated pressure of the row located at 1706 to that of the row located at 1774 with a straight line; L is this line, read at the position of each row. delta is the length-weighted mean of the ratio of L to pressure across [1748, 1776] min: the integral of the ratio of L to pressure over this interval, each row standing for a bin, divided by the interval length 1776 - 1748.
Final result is 0.93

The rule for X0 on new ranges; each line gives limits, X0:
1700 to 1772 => 452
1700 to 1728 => 162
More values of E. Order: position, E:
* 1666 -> -5.54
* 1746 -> -5.67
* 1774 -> -5.59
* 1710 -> -4.44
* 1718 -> -5.65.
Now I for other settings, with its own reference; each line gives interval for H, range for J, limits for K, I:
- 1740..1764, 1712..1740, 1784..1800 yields 0.0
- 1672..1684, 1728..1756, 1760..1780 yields -0.5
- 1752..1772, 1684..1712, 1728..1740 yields 0.3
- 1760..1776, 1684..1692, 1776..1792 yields 0.9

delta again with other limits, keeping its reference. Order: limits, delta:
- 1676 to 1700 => 0.50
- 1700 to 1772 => 0.82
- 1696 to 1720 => 0.77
